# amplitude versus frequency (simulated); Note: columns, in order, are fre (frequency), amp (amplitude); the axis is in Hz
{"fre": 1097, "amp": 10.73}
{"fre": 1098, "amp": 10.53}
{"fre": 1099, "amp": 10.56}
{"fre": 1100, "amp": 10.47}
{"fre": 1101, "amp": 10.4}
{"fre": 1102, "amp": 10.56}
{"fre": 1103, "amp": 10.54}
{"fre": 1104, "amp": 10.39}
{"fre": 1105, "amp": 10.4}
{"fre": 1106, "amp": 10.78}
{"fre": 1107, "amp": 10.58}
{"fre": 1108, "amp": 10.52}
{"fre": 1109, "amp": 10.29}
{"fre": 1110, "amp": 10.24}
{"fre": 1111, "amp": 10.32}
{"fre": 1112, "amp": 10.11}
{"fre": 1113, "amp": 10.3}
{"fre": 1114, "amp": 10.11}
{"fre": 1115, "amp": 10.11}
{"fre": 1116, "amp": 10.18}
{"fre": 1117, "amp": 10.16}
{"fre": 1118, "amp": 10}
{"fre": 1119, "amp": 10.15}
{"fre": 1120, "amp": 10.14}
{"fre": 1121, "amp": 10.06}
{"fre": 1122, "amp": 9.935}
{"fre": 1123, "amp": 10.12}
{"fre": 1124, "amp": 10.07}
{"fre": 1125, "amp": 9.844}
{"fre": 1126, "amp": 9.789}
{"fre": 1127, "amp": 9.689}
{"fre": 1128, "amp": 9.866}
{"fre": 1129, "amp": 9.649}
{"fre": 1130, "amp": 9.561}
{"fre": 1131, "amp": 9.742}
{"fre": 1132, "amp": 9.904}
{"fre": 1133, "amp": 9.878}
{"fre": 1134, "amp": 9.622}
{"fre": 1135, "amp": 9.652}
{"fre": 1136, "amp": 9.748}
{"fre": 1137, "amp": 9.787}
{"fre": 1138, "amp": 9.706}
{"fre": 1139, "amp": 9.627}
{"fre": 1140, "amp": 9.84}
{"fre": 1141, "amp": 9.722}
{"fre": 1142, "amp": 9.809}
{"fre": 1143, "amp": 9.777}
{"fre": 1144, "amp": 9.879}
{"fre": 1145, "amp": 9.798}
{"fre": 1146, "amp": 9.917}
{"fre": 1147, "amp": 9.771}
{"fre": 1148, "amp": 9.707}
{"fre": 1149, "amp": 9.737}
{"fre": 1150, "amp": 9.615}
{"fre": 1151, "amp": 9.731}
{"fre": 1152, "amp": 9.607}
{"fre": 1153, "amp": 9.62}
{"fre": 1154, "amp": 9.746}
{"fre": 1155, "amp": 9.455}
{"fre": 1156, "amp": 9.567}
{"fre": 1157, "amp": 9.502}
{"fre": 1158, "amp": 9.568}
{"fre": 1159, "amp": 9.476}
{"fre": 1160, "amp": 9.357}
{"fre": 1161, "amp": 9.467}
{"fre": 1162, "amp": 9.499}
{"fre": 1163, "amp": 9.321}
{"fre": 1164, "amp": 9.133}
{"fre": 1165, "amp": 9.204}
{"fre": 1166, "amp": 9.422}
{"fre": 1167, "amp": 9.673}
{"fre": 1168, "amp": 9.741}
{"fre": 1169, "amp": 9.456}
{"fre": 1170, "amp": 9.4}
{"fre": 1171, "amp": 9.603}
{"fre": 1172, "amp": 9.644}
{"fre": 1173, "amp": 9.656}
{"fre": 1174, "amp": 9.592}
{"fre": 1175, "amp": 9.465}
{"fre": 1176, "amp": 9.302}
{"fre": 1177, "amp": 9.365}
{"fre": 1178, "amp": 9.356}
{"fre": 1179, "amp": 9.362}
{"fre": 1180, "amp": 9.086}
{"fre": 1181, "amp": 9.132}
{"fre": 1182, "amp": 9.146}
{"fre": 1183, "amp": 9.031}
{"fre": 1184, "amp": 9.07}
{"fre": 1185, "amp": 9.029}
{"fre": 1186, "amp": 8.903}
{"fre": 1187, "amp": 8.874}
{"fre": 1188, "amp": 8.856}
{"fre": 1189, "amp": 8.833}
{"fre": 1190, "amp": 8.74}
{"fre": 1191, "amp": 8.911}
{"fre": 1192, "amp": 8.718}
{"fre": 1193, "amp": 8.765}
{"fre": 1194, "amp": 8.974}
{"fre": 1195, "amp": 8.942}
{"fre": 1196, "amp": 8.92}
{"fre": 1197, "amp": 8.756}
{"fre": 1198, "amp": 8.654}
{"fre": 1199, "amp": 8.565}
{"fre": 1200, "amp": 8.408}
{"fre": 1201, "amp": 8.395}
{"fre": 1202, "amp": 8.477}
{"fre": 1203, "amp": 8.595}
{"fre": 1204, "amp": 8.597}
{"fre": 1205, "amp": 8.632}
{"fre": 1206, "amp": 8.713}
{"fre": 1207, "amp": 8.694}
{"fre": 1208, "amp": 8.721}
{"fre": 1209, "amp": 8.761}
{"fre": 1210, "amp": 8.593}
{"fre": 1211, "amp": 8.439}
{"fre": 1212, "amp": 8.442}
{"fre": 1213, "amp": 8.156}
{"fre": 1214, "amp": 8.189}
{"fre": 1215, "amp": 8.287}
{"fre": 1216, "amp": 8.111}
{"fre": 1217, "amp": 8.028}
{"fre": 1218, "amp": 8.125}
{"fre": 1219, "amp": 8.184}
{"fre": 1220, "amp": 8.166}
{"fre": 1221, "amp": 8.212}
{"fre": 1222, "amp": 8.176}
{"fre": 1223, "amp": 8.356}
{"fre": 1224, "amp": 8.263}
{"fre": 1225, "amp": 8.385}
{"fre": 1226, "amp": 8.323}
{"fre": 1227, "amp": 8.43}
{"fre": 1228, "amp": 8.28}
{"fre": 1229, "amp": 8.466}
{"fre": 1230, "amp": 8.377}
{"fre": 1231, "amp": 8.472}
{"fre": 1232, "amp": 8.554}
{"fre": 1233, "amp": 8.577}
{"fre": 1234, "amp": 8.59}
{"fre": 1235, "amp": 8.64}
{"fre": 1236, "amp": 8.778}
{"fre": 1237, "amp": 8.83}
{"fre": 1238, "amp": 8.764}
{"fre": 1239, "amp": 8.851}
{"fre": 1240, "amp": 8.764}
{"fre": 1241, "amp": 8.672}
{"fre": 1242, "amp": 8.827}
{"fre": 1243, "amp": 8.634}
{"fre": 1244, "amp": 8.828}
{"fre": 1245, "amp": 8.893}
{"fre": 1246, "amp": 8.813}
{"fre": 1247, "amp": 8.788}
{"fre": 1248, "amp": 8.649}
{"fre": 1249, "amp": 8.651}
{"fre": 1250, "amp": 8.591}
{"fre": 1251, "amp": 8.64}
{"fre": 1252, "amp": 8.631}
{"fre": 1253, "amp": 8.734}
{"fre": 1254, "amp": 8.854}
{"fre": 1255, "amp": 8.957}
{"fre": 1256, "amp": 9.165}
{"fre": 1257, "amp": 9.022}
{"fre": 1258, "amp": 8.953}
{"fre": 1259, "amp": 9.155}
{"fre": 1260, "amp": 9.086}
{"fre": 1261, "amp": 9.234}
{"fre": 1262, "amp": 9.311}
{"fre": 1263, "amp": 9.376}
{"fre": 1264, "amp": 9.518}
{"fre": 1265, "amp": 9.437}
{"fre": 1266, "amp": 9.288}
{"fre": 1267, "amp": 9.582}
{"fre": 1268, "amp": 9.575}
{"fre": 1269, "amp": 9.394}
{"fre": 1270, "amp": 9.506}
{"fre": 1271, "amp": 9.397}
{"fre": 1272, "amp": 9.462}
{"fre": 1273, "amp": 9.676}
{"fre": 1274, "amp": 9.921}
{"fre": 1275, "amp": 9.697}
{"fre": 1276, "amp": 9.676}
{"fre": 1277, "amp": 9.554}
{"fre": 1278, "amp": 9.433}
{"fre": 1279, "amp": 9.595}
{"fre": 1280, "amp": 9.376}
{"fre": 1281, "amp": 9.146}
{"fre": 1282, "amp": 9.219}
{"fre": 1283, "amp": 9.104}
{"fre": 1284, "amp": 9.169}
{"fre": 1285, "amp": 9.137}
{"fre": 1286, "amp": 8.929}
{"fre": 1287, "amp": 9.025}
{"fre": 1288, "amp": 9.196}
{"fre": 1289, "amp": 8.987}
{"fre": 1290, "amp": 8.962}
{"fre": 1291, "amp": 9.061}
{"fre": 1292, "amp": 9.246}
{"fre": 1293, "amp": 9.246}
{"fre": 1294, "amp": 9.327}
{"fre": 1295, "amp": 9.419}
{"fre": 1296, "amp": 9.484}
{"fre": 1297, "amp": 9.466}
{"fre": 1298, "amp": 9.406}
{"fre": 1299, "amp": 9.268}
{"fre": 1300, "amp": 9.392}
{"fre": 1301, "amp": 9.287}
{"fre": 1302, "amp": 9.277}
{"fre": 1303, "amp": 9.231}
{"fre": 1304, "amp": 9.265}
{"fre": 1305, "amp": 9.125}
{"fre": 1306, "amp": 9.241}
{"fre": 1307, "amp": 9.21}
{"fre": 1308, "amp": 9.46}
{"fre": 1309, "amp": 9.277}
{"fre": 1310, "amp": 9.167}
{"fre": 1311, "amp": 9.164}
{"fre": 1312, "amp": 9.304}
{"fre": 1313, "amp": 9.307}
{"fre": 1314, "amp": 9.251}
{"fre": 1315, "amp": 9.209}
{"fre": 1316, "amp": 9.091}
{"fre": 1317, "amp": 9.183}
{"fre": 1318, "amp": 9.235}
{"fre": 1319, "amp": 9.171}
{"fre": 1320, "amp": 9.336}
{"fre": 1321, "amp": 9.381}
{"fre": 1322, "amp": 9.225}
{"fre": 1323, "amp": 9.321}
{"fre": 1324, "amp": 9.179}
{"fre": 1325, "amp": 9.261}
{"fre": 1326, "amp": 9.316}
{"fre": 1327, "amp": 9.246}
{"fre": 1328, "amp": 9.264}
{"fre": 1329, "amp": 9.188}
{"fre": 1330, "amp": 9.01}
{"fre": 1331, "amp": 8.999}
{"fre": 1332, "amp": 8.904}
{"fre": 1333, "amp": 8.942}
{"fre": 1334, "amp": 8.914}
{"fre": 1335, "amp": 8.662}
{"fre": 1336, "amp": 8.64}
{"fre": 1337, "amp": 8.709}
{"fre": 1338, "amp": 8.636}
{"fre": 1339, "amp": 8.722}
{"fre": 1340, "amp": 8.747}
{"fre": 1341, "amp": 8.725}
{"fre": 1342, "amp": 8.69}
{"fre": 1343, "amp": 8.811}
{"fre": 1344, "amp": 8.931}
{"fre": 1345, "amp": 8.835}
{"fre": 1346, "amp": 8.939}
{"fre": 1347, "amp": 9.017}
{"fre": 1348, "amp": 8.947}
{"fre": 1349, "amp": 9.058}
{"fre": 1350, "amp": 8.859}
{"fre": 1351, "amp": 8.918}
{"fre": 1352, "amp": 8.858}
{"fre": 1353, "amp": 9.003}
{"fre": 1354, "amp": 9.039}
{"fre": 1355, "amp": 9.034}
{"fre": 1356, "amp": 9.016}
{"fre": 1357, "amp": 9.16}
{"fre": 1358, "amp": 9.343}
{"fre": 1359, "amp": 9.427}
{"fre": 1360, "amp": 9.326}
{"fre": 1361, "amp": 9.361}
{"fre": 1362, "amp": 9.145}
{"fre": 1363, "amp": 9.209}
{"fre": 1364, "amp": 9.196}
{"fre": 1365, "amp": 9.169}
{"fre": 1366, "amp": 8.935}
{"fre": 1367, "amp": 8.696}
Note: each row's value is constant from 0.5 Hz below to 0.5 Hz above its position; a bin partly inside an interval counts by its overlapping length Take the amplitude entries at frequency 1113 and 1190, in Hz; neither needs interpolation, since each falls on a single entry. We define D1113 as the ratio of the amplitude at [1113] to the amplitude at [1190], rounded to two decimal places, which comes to 1.18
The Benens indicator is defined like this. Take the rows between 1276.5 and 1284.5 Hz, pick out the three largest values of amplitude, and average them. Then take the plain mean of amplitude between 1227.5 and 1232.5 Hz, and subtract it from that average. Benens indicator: 1.1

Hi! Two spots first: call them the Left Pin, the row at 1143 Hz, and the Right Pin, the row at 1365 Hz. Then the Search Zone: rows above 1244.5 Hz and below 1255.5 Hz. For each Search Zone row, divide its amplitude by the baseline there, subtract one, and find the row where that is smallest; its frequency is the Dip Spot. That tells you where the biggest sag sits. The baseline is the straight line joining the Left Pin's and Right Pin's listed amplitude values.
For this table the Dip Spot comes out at 1250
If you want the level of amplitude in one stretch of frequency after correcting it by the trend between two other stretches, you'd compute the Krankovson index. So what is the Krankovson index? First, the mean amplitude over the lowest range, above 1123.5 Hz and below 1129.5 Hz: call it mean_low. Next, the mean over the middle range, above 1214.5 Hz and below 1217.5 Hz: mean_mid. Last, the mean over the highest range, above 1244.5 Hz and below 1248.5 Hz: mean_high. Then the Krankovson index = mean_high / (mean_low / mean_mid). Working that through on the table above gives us 7.3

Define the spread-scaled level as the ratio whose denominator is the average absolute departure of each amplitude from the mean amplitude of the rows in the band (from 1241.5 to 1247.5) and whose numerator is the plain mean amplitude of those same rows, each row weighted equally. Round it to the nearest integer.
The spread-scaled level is 153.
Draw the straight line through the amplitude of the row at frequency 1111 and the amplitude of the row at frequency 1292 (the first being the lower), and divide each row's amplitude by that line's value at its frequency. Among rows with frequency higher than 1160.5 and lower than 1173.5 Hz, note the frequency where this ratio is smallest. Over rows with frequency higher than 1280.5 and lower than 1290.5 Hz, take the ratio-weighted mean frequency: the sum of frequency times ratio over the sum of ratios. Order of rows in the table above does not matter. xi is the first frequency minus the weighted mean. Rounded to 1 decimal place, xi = -121.5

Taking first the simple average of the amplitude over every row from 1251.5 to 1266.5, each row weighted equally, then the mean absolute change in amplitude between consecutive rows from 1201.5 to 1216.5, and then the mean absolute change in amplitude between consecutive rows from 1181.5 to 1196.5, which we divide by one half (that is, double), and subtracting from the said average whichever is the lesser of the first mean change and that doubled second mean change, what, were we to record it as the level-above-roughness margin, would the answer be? 9.03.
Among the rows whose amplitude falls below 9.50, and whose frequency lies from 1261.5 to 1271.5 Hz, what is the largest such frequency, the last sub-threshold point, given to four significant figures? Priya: 1271 Hz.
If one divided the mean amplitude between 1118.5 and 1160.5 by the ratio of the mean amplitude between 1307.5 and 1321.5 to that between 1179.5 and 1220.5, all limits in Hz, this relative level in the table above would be 9.1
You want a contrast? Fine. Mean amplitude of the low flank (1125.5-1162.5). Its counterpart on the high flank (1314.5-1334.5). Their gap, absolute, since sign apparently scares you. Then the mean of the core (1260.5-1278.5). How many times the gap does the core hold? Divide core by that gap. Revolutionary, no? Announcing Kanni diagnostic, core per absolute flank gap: 18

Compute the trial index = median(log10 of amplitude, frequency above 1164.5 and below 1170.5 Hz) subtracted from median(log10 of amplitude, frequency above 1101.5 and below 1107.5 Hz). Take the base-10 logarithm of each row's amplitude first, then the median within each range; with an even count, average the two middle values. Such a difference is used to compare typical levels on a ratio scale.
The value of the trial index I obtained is 0.05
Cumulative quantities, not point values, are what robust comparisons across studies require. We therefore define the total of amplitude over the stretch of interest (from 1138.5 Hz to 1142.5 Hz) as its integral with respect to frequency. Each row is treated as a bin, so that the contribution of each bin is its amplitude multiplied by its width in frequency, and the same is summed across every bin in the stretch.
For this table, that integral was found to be 39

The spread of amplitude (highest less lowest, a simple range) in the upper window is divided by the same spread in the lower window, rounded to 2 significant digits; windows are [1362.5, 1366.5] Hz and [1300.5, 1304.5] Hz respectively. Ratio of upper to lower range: 4.9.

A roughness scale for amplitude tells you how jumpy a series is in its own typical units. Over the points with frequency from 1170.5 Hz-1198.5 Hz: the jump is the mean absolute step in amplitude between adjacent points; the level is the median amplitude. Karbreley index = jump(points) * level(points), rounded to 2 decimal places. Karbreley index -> 0.75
